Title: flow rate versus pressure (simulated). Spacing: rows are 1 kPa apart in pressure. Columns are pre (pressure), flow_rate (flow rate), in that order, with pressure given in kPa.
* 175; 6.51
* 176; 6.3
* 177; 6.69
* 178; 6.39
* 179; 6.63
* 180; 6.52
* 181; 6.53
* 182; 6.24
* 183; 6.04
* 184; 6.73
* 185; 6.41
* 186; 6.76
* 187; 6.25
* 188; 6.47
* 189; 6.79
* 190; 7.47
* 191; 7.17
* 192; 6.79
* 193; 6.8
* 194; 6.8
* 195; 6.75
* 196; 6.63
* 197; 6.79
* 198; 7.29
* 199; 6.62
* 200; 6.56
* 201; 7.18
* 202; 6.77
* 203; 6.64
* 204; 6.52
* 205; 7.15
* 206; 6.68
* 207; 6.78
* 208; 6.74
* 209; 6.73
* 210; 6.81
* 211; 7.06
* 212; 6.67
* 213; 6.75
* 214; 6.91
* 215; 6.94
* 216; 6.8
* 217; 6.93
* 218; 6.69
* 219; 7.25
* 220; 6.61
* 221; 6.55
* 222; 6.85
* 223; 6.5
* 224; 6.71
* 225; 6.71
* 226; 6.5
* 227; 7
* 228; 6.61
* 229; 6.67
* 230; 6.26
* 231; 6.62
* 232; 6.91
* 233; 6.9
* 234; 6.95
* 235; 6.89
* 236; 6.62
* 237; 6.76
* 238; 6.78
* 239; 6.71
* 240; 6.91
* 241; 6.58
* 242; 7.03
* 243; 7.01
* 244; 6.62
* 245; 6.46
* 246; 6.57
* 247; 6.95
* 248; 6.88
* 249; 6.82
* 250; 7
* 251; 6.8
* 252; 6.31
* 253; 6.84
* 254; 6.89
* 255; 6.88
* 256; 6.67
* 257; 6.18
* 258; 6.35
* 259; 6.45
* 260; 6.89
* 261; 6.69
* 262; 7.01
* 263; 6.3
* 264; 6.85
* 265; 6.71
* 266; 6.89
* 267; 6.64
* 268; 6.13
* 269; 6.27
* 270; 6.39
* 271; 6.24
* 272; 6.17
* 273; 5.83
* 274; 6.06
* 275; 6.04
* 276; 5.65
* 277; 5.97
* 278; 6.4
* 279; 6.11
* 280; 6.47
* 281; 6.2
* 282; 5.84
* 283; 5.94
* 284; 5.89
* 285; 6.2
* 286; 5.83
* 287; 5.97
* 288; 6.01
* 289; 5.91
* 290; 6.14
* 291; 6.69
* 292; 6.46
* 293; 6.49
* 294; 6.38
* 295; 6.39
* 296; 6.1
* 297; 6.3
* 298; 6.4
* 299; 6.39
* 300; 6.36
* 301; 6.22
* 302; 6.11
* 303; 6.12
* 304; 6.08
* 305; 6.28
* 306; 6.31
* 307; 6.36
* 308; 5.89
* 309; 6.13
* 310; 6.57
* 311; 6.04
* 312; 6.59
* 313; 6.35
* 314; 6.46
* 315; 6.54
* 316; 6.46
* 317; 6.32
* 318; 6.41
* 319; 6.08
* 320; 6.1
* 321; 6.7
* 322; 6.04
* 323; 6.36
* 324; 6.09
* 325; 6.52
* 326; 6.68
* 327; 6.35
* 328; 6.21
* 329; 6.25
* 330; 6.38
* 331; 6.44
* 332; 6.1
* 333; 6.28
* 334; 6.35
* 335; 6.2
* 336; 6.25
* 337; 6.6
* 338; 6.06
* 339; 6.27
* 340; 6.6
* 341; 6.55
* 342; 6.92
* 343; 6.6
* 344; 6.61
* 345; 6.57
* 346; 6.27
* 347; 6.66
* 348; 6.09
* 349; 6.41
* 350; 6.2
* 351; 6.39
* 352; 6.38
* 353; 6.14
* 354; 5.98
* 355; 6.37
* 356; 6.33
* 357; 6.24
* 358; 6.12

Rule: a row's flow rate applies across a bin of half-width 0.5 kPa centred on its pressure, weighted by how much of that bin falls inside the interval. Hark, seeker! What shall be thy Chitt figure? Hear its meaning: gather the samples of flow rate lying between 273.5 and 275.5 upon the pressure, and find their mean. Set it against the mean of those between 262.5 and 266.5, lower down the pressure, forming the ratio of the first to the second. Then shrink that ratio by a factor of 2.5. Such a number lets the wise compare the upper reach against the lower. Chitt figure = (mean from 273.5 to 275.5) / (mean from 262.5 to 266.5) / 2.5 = 0.362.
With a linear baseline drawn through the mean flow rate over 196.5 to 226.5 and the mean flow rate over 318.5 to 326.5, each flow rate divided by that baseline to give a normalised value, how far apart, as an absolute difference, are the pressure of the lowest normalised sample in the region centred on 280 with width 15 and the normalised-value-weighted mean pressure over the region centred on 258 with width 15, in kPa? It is 18.0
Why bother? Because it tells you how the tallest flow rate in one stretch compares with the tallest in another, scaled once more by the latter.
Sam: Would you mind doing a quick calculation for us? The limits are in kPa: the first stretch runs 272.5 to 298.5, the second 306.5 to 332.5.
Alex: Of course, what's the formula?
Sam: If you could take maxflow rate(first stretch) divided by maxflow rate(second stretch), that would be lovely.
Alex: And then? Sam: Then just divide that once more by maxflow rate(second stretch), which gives 0.149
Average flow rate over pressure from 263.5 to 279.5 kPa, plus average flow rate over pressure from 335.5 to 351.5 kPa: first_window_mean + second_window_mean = 12.7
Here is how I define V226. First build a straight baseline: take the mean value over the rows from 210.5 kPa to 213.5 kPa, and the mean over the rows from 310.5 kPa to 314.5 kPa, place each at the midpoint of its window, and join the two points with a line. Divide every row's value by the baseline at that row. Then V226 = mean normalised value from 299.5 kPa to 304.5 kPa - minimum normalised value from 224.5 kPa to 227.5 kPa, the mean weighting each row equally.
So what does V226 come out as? 0.00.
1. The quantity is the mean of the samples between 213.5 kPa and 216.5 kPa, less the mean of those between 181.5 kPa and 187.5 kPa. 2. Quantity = 0.5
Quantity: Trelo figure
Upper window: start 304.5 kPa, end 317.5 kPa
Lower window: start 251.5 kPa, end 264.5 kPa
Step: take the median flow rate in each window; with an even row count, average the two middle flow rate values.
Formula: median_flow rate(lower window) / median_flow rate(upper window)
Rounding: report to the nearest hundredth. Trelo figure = 1.05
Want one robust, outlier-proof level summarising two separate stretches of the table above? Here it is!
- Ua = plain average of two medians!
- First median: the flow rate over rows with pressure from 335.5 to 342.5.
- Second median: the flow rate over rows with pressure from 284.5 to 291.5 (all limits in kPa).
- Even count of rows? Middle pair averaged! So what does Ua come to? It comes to 6.28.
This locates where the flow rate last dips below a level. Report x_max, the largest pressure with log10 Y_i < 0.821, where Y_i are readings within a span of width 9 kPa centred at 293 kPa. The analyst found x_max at 297 kPa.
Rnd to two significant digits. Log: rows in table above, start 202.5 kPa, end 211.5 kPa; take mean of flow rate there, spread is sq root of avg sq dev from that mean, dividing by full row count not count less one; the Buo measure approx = 0.19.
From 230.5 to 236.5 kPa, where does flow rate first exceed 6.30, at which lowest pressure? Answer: 231 kPa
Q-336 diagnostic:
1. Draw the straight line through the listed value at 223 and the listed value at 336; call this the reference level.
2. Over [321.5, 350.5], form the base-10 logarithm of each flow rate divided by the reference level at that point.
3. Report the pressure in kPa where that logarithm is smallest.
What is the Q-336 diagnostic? 322 kPa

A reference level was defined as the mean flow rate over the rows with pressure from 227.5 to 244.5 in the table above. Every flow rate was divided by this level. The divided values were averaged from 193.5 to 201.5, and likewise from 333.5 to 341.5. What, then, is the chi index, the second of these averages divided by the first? 0.932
